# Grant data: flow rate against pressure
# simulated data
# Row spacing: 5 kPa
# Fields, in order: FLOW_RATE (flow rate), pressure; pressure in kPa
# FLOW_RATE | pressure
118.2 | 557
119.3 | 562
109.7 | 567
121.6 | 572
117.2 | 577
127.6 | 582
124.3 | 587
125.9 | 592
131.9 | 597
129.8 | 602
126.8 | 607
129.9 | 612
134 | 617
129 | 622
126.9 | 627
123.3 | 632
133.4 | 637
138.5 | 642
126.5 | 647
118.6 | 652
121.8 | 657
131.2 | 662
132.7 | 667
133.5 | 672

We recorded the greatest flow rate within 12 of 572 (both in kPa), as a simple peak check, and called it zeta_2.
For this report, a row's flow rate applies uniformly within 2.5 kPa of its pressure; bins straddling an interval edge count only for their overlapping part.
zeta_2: 127.6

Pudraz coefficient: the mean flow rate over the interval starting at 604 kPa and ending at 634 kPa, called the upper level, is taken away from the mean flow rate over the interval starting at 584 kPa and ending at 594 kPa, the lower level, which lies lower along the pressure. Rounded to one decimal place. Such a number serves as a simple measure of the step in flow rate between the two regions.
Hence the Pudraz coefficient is -3.2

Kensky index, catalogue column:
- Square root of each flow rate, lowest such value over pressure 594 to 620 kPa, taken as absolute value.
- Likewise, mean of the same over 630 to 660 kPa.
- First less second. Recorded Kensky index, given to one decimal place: 0.0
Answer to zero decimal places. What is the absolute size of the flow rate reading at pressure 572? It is 122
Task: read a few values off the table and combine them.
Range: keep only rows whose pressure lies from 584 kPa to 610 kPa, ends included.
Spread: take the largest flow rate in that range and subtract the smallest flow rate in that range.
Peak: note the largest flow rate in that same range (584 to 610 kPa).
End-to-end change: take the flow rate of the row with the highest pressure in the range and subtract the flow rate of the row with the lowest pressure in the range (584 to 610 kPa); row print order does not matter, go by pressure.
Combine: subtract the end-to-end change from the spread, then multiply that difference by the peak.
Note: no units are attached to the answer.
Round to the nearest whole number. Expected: 673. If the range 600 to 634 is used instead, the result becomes 2305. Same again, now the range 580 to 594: 638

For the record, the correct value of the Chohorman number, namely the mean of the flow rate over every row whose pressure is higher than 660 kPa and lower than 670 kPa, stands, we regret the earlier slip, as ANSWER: 132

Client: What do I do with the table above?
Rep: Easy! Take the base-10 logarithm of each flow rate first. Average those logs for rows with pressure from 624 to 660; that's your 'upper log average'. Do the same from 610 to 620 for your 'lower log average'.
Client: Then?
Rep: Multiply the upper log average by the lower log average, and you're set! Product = 4.46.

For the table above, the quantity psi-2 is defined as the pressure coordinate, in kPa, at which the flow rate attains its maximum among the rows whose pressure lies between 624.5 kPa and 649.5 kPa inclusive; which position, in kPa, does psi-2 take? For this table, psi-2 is 642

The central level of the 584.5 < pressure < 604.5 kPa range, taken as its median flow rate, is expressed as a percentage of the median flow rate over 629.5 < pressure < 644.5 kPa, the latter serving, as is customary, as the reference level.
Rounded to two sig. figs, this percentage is 96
